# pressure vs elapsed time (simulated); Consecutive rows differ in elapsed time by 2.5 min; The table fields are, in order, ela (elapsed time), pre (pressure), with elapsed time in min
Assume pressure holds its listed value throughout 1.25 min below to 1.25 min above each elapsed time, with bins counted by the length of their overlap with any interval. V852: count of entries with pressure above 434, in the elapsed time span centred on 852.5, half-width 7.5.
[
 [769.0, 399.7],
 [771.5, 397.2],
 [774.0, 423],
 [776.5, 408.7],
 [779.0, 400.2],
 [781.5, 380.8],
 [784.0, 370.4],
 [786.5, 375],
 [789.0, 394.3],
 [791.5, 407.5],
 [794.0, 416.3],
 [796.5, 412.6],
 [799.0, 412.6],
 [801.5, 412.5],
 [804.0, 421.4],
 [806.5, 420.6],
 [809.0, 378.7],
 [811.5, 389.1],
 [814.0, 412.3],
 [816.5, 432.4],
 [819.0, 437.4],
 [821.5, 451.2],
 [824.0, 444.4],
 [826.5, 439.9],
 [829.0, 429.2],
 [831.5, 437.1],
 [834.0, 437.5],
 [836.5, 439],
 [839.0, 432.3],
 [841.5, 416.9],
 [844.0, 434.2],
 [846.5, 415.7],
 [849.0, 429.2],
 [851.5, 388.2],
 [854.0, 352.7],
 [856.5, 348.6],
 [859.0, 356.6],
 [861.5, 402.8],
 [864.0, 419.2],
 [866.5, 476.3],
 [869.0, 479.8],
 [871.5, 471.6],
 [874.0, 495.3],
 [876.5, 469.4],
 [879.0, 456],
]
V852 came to 0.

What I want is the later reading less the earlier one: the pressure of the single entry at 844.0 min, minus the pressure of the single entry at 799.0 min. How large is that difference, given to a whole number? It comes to 22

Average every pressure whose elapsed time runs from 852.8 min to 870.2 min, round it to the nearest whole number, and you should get 405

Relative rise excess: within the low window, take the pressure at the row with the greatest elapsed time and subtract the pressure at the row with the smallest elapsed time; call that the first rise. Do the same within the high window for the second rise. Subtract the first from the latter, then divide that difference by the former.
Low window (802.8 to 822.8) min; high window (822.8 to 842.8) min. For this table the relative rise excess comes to -2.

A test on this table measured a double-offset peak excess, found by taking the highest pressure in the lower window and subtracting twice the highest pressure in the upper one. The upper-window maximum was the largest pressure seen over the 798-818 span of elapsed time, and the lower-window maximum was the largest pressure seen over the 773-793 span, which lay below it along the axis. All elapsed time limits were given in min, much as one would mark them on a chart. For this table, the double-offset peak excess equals -442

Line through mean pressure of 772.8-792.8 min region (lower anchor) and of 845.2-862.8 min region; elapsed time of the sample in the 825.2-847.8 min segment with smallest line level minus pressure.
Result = 836.5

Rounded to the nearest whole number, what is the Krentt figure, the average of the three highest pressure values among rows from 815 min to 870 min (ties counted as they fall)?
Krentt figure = 469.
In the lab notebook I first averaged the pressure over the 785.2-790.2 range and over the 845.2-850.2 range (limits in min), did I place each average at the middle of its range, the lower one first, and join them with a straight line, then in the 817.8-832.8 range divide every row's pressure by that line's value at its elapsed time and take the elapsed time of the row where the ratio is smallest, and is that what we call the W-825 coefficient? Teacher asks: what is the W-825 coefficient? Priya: 829.0 min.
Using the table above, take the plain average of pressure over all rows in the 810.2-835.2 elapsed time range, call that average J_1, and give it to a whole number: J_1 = 431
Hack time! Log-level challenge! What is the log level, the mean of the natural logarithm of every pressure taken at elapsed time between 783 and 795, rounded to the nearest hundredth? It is 5.97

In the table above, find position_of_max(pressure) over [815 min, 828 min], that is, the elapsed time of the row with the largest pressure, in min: 821.5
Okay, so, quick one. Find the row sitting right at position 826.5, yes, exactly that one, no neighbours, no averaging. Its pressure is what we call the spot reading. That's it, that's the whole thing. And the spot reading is 439.9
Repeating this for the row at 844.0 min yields 434.2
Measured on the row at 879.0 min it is 456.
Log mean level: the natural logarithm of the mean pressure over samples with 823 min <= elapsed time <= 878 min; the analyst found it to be 6.06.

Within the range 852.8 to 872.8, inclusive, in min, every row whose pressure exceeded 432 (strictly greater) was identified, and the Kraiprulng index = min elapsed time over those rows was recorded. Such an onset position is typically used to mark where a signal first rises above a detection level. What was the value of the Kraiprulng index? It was 866.5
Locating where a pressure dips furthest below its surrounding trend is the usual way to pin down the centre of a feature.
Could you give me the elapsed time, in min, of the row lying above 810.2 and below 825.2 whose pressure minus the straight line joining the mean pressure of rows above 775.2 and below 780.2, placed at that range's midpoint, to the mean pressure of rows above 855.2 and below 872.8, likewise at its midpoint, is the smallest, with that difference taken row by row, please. 811.5 min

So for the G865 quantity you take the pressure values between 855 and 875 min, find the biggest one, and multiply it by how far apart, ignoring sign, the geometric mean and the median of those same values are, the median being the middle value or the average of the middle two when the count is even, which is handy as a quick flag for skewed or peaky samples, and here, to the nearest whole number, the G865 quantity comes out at 8749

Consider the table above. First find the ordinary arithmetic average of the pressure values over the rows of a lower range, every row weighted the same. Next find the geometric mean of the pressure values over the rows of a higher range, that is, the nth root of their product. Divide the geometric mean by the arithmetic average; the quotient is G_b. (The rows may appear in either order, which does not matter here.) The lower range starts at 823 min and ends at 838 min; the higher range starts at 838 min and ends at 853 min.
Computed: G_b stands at 0.96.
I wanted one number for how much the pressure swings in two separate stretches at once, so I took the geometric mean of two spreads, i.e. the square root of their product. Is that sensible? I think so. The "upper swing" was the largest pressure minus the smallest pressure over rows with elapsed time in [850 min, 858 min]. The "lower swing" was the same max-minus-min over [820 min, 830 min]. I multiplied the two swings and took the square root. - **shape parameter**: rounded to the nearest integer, 30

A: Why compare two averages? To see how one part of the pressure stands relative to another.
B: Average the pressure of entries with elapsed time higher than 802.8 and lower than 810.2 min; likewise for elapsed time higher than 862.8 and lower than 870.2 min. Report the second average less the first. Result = 52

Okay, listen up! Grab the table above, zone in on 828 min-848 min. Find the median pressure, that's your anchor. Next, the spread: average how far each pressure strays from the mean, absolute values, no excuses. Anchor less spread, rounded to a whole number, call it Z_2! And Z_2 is 426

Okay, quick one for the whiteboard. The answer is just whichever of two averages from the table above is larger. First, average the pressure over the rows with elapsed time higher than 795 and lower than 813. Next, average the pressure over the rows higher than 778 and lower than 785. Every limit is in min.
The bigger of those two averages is 407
